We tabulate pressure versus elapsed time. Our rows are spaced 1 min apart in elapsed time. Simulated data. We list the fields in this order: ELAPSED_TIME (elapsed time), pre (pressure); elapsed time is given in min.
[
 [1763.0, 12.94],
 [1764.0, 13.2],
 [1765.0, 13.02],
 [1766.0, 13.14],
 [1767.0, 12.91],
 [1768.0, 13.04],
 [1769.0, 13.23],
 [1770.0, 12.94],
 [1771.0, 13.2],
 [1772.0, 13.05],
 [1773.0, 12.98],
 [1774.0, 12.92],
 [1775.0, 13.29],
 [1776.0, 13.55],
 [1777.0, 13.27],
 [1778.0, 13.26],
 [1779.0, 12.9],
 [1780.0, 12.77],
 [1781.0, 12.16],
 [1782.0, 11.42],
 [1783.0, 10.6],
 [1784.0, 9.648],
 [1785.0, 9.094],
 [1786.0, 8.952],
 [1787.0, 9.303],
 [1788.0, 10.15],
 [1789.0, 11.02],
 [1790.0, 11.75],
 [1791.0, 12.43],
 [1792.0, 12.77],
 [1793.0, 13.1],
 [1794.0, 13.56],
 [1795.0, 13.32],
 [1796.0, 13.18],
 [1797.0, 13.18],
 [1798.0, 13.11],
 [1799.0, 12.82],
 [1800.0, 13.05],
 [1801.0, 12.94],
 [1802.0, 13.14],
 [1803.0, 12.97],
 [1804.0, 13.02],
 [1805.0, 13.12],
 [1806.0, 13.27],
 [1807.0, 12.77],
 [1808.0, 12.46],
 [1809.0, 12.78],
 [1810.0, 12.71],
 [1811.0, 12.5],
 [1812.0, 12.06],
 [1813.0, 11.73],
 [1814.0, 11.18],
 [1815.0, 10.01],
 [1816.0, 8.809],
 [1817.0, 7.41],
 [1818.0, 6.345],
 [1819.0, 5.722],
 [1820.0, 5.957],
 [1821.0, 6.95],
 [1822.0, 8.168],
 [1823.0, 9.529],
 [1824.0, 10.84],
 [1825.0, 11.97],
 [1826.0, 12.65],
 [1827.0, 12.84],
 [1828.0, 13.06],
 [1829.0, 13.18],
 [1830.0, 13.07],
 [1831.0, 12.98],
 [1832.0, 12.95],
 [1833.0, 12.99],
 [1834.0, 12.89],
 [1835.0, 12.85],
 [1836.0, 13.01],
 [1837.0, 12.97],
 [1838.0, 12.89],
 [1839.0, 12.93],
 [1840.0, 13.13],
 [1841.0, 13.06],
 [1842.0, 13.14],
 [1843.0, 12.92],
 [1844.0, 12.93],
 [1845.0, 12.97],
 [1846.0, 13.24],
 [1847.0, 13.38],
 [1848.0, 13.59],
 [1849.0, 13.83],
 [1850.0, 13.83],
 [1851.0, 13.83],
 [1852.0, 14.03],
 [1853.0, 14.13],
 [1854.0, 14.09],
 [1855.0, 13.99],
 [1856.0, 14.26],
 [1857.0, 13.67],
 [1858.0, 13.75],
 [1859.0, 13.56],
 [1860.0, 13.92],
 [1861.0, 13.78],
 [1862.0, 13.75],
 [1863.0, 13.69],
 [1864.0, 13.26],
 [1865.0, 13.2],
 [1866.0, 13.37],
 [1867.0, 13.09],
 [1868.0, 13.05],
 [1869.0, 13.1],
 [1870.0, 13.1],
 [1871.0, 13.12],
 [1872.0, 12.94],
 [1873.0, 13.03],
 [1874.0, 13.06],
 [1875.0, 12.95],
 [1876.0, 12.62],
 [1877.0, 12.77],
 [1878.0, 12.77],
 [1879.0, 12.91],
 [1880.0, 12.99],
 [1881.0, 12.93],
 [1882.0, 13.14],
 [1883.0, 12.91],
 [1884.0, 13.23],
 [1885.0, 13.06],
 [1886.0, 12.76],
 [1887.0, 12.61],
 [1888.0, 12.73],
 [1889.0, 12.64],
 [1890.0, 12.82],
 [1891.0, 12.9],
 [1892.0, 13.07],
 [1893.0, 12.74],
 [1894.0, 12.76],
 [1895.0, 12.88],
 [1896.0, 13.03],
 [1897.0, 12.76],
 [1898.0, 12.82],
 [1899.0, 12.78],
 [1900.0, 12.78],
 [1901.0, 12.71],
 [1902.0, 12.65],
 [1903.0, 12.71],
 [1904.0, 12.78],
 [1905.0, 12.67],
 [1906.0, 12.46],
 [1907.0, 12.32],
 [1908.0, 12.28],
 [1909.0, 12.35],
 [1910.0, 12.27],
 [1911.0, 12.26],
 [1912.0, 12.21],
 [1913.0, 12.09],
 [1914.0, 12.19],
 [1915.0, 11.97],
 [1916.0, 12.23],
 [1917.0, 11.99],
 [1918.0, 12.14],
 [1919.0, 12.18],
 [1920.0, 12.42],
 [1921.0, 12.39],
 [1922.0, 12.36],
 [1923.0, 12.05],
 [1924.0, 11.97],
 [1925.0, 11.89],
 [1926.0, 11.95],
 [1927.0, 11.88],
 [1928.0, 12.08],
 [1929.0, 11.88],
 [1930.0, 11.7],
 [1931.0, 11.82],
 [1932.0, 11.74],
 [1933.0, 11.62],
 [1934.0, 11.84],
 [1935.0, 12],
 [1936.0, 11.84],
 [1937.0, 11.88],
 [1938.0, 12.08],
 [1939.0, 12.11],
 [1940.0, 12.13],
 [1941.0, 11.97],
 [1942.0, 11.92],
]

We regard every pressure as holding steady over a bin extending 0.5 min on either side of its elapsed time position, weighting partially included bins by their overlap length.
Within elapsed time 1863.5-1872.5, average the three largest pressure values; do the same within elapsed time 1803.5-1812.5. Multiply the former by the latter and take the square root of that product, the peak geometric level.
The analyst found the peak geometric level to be 13.2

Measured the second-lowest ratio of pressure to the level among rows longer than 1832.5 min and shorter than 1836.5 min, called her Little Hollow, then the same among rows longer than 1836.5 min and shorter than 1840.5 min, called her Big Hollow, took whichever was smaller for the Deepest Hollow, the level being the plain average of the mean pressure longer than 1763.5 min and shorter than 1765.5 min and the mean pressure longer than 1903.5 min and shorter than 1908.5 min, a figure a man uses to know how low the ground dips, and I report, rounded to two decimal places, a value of 1.01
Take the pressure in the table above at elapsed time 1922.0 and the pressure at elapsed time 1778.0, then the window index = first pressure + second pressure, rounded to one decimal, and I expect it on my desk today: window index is 25.6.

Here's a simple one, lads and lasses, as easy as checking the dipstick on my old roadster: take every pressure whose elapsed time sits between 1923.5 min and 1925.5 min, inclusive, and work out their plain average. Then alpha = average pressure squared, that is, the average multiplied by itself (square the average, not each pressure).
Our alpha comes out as 142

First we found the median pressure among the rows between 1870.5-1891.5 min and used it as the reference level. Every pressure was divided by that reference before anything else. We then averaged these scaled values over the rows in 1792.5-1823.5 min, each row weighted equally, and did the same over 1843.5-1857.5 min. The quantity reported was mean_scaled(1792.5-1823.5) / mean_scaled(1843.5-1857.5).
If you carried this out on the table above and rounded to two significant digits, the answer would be 0.83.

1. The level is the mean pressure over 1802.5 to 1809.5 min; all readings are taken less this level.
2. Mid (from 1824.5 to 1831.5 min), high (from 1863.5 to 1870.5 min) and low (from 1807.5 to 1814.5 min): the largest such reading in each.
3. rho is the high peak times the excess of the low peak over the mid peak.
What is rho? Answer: -0.18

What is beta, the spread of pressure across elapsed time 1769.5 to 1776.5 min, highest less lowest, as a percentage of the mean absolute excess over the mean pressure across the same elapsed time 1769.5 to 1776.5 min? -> 344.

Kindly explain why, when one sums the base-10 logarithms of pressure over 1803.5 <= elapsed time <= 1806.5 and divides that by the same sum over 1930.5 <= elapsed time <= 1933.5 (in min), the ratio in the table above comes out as 1.05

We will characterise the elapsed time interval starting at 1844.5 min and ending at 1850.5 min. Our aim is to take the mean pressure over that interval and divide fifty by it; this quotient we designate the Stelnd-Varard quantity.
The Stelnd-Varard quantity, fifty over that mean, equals 3.71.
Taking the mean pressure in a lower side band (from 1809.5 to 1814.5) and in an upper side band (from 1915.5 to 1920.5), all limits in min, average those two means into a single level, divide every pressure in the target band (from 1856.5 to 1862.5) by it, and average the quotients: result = 1.13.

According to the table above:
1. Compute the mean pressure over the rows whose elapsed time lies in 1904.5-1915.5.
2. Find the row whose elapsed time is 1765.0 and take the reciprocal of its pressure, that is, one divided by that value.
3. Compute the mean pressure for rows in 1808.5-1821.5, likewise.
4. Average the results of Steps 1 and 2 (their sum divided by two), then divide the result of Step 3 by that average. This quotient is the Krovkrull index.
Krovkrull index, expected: 1.5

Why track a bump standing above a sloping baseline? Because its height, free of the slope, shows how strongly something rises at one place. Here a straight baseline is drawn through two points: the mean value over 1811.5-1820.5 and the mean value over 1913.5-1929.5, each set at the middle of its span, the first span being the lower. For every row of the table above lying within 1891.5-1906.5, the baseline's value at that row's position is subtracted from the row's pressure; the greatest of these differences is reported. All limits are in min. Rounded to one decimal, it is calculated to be 1.9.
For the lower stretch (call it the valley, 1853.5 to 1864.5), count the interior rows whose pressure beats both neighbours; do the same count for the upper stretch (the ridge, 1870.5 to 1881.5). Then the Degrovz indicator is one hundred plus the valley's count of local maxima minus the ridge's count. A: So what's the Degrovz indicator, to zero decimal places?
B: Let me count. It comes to 101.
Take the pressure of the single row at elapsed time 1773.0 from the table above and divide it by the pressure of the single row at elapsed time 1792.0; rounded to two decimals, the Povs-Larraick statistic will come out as 1.02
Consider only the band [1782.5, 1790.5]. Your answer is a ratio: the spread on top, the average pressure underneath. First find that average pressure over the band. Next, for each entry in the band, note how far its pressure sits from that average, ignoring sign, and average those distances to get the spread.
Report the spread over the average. 0.081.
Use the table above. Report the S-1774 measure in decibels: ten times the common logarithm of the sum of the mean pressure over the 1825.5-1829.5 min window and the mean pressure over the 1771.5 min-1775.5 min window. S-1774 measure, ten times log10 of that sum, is 14.1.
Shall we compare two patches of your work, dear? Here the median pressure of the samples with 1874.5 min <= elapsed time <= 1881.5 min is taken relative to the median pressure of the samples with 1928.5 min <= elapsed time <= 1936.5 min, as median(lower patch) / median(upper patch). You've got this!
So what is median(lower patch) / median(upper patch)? 1.09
